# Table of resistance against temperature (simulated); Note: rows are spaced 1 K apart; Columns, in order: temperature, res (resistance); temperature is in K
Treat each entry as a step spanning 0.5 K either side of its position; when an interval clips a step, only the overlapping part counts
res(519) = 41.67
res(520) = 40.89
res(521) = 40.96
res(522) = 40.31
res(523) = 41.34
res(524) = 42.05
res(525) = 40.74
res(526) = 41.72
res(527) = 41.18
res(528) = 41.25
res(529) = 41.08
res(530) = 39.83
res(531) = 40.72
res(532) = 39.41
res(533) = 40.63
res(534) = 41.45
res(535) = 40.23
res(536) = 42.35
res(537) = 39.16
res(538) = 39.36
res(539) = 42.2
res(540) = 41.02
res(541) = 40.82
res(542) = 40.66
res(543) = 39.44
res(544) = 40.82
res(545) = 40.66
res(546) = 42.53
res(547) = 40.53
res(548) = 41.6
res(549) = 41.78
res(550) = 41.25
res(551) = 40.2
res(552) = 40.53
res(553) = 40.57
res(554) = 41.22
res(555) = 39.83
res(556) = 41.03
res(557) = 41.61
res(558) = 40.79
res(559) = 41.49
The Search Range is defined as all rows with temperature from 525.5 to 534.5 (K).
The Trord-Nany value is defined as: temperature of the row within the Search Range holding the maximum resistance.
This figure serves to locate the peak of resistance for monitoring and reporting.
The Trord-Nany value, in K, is 526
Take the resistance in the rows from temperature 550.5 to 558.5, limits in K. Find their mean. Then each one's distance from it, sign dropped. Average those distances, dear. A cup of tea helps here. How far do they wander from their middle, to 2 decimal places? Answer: 0.44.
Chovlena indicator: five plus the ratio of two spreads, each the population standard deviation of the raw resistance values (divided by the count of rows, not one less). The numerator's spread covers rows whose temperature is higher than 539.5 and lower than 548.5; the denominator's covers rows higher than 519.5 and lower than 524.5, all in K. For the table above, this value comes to 6.4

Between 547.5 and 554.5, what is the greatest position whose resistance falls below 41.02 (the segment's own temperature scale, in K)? 553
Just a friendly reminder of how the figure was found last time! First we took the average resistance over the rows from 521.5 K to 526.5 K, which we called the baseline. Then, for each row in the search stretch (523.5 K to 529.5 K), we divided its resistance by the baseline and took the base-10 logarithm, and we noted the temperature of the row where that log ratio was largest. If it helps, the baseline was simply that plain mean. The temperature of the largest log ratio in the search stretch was 524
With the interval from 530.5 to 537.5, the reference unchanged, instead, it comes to 536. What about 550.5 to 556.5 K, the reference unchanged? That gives 554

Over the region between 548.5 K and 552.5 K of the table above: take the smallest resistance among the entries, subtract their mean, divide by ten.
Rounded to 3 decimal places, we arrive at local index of -0.074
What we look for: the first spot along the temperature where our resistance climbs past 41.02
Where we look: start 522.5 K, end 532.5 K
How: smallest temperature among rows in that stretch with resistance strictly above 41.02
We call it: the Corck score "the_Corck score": 523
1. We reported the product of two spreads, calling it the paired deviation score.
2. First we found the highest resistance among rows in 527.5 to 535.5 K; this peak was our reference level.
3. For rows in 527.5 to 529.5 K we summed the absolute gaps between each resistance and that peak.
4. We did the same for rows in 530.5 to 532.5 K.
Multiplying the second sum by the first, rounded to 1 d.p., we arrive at 1.6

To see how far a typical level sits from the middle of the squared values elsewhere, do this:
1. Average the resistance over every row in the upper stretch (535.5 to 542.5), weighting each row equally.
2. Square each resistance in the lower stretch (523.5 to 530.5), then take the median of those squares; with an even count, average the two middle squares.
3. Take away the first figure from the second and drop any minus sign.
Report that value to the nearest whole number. 1655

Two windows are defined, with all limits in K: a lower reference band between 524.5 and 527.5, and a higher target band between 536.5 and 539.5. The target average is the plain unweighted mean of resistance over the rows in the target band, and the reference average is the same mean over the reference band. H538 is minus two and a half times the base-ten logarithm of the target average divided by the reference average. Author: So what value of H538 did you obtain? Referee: 0.026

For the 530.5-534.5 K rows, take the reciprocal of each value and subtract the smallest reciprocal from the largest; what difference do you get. 0.0012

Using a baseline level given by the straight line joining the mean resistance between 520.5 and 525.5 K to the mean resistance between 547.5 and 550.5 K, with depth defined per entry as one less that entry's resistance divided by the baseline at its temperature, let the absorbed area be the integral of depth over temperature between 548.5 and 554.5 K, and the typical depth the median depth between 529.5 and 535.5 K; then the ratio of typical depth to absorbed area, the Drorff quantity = 0.21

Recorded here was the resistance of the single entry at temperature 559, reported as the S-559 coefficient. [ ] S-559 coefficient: 41.49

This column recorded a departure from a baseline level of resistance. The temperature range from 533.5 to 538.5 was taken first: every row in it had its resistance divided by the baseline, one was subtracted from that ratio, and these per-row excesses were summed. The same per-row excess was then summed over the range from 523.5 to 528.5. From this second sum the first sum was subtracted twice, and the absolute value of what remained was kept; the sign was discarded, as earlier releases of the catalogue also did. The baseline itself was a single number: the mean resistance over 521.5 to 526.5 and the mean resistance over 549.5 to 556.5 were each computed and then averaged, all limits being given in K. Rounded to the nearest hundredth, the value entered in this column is 0.16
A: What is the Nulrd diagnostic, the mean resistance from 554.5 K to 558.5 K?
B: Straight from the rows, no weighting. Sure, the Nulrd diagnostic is 40.8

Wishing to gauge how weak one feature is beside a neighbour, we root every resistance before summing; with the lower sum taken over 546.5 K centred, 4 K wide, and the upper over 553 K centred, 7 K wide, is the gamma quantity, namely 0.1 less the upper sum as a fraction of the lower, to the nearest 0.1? -1.6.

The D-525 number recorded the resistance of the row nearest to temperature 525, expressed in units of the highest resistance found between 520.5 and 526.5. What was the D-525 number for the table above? 0.97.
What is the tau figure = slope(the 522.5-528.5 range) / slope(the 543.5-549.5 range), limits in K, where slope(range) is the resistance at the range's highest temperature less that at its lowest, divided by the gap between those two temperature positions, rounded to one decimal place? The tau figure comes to -0.1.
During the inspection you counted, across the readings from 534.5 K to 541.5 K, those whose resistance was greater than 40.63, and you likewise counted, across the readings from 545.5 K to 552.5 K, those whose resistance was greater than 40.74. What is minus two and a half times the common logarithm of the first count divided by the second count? 0.0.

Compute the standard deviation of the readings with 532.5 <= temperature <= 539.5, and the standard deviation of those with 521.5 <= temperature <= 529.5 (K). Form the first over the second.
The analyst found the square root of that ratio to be 1.54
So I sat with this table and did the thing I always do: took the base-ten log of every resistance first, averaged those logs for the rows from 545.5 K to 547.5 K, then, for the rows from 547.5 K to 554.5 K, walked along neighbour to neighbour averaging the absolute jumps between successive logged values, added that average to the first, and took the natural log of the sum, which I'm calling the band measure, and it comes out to 0.484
